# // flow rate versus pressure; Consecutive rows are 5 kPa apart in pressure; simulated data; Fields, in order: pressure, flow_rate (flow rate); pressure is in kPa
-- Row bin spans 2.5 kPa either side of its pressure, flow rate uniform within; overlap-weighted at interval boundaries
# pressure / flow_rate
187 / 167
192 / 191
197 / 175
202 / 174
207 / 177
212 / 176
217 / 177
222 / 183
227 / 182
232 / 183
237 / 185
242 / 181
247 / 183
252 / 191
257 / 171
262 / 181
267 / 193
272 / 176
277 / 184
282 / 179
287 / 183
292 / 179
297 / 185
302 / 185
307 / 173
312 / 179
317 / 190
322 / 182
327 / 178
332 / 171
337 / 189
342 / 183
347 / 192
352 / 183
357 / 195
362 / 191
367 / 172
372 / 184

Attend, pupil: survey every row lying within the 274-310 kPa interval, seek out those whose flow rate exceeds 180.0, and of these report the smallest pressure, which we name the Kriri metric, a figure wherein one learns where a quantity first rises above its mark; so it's 277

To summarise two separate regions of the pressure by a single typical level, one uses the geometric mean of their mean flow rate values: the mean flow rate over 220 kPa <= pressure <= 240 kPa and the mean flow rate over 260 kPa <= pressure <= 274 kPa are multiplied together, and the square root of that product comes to 183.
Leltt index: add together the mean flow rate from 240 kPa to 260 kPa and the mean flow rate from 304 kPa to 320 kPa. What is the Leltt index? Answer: 362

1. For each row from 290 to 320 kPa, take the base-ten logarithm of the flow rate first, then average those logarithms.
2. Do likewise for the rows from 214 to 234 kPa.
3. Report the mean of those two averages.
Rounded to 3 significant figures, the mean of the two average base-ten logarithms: 2.26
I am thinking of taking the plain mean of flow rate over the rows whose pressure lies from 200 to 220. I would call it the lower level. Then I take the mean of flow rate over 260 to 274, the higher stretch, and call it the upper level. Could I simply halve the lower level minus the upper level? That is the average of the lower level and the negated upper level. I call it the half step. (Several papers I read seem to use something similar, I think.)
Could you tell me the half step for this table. -3.7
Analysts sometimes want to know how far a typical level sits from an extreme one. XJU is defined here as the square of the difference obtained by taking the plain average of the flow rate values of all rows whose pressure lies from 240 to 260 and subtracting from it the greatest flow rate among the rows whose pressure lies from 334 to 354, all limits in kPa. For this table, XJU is 110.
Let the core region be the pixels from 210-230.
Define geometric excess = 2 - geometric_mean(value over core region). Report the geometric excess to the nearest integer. -177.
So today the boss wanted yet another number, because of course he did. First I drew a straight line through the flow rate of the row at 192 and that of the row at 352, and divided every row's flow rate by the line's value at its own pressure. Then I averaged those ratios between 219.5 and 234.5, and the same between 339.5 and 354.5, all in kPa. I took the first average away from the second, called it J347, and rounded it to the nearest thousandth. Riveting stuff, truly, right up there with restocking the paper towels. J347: 0.050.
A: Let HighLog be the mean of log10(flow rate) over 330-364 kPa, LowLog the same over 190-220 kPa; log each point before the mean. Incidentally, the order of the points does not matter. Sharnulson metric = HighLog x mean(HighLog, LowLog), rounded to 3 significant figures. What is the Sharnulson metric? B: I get 5.13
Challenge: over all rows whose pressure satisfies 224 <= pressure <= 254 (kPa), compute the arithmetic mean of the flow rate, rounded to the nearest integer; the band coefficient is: 184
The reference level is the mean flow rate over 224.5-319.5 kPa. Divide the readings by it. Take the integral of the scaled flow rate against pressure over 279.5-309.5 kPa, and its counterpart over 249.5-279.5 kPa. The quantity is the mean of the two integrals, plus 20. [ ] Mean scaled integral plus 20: 49.9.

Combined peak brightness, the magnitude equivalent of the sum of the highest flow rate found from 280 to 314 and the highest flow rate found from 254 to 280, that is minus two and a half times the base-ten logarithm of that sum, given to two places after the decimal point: -6.44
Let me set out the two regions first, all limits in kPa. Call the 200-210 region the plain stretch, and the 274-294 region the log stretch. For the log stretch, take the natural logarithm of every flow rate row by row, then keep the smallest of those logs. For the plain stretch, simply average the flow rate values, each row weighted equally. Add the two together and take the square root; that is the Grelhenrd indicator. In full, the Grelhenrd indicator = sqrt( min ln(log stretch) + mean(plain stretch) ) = 13.4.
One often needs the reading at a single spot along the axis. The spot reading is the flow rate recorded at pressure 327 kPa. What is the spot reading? 178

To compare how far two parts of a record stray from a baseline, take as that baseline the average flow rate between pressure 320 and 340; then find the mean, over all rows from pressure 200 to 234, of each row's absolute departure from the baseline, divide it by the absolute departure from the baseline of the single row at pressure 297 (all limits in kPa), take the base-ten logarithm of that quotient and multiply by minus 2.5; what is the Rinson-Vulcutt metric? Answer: 0.4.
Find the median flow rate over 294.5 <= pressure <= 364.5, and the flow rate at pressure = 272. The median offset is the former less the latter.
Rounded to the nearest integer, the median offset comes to 8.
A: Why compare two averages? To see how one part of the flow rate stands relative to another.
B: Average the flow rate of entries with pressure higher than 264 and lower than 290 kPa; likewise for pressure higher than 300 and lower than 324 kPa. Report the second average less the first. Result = -1.2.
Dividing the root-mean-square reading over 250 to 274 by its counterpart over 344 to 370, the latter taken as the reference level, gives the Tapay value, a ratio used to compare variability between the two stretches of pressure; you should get 0.98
